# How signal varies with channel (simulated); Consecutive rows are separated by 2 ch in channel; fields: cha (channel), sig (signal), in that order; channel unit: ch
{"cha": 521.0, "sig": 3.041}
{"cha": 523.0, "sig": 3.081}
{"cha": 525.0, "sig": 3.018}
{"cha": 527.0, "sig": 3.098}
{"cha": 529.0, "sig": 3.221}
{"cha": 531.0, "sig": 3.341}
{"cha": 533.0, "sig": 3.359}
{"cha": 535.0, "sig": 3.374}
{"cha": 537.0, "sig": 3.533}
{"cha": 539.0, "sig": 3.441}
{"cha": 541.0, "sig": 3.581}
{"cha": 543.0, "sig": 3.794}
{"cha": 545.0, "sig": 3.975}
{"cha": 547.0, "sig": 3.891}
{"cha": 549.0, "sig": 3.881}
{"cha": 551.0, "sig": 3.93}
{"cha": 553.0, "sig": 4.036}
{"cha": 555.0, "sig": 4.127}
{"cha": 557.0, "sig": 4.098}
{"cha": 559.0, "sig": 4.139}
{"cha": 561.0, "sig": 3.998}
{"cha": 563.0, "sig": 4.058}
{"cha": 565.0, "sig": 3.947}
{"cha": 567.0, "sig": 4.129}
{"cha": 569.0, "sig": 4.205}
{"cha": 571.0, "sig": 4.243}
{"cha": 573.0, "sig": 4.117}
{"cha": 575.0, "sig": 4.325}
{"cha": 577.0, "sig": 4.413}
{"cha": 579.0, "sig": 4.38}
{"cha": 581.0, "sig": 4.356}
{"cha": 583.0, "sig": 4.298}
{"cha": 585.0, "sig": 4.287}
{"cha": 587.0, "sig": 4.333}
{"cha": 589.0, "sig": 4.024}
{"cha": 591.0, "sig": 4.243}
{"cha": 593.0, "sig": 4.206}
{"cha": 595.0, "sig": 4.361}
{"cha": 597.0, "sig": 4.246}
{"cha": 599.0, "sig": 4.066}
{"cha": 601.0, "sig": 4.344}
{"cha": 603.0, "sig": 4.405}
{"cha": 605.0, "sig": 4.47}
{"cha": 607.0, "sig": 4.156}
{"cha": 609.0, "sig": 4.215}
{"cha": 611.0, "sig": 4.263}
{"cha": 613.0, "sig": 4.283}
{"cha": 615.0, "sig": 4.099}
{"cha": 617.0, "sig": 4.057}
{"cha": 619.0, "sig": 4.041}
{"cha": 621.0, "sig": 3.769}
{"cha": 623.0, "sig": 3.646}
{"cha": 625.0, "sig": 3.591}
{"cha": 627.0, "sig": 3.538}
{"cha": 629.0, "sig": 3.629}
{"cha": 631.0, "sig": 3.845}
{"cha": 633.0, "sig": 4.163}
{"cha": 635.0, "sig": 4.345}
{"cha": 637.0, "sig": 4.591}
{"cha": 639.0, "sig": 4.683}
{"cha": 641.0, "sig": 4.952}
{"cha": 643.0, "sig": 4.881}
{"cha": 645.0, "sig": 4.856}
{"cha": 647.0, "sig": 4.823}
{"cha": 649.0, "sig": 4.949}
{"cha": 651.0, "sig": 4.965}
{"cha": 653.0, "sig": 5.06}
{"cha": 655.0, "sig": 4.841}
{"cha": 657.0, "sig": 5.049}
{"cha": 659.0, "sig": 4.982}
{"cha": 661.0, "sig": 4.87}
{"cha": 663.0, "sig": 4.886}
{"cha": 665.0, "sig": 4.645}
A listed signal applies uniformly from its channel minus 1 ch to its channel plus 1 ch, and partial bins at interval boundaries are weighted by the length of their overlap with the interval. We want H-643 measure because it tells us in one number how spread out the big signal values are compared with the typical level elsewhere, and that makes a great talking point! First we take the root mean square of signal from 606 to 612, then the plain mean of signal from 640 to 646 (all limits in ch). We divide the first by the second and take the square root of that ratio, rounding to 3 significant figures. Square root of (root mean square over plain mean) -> 0.927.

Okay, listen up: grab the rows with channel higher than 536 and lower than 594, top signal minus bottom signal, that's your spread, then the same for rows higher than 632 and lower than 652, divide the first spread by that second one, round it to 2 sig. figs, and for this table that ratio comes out 1.2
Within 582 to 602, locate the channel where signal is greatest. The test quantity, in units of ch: 595.0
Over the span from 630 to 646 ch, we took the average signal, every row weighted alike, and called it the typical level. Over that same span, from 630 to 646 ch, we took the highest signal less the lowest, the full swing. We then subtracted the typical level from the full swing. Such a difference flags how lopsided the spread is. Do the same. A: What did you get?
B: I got -3.4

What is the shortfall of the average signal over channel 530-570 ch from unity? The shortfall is -2.84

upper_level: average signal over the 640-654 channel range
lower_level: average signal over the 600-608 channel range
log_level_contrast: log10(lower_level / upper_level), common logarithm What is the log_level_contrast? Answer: -0.05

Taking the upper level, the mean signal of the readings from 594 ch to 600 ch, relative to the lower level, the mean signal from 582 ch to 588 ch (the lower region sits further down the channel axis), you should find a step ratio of 0.98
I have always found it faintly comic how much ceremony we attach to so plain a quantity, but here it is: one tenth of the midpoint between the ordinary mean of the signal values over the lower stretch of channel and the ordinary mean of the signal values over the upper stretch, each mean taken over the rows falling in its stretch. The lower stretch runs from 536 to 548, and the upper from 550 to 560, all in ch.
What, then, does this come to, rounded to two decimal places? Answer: 0.39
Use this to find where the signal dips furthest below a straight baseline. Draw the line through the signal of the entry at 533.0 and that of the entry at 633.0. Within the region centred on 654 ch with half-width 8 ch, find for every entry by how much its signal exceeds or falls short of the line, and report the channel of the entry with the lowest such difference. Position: 661.0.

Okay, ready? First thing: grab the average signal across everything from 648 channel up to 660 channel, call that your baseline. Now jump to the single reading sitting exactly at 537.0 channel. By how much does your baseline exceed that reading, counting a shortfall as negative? 1.4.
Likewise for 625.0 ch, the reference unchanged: 1.4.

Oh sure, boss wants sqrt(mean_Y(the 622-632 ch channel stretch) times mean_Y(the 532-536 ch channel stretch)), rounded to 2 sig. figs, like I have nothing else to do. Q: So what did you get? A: 3.5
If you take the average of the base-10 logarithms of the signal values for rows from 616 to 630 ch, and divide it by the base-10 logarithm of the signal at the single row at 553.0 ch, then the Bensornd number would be 0.95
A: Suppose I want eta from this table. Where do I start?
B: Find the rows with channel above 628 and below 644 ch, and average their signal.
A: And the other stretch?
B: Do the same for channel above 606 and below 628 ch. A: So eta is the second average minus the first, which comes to -0.4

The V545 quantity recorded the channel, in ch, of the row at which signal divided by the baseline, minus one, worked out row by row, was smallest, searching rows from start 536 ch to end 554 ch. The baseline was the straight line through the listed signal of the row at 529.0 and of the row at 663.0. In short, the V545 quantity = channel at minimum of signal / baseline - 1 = 539.0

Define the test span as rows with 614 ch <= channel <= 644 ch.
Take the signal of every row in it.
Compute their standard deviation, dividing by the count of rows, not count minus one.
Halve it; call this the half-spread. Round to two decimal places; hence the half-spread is 0.23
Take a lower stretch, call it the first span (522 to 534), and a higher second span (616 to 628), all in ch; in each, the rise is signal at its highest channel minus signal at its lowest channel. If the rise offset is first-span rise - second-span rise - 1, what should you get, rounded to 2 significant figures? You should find -0.20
